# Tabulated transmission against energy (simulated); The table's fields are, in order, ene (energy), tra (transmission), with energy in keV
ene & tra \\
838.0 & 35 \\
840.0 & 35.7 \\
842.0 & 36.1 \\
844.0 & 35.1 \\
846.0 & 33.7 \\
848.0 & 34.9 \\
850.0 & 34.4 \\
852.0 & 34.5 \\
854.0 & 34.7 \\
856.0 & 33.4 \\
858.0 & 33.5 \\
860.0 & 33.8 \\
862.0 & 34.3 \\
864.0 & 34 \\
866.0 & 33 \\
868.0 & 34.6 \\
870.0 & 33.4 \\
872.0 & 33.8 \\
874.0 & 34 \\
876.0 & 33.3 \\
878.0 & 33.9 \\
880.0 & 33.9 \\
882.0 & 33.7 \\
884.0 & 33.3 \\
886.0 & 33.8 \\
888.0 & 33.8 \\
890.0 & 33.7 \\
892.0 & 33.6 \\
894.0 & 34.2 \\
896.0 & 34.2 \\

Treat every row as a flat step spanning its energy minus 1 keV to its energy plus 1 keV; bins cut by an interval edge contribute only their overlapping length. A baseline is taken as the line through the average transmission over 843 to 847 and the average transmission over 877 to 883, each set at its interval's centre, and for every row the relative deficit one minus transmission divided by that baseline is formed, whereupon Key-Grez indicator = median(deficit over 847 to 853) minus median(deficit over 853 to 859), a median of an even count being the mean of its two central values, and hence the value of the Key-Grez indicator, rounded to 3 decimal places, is -0.026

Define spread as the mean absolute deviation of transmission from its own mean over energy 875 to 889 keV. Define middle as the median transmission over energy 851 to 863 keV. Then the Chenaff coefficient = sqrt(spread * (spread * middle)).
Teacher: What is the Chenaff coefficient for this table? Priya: 1.24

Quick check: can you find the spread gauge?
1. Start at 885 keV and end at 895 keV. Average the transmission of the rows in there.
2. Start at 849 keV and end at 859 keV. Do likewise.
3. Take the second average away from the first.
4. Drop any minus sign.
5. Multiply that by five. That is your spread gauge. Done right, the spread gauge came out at 1.4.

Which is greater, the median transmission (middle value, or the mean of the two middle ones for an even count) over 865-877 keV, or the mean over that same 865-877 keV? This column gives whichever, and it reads 33.7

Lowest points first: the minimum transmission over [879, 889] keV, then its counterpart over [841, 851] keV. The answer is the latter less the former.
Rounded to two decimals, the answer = 0.40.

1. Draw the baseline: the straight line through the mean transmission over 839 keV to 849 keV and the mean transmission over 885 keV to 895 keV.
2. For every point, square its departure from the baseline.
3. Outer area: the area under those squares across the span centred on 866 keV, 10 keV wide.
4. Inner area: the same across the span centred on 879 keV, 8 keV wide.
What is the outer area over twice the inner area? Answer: 1.7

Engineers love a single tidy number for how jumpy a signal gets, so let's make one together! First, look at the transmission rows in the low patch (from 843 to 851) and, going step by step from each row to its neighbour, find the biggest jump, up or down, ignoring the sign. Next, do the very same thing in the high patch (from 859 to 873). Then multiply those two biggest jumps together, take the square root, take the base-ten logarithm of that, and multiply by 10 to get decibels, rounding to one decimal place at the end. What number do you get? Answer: 1.8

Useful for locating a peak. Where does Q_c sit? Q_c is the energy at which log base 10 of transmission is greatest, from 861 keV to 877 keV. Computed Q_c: 868.0 keV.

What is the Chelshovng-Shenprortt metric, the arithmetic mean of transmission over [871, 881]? 33.8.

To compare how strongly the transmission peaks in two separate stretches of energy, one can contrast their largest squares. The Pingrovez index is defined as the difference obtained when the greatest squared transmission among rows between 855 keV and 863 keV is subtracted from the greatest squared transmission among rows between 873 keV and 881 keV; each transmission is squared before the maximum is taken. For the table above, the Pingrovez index -20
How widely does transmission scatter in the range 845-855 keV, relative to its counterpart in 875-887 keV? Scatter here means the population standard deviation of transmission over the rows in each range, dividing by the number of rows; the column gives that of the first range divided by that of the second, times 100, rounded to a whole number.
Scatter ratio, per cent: 159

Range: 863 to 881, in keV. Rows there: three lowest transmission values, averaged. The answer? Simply 33.2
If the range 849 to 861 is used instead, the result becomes 33.6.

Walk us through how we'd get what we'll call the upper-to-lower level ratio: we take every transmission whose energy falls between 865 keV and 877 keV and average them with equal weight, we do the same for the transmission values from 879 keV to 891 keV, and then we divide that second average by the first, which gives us 1.00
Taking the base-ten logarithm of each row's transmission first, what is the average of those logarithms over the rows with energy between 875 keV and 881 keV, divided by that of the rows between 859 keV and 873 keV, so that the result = 0.999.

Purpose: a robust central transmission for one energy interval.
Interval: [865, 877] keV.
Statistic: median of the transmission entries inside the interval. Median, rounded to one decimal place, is 33.6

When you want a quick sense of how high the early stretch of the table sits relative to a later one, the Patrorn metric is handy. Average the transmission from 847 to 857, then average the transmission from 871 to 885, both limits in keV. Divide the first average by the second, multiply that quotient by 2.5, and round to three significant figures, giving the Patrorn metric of 2.55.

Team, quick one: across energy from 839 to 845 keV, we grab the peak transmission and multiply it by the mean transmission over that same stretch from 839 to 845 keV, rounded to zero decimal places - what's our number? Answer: 1286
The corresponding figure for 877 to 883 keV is 1147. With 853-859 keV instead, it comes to 1175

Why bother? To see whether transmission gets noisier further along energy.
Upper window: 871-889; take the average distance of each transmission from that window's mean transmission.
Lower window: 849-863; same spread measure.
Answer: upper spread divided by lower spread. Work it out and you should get 0.43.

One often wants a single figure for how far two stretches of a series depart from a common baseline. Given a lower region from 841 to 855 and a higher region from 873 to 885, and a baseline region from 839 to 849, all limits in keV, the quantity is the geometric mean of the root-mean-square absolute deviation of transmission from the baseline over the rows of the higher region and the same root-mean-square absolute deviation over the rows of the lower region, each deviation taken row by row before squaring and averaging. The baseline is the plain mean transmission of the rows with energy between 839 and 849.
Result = 1.05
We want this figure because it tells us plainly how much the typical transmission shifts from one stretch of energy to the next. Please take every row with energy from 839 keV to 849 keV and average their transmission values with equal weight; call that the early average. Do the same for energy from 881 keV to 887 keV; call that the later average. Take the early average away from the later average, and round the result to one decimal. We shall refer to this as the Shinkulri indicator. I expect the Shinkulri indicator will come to -1.5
